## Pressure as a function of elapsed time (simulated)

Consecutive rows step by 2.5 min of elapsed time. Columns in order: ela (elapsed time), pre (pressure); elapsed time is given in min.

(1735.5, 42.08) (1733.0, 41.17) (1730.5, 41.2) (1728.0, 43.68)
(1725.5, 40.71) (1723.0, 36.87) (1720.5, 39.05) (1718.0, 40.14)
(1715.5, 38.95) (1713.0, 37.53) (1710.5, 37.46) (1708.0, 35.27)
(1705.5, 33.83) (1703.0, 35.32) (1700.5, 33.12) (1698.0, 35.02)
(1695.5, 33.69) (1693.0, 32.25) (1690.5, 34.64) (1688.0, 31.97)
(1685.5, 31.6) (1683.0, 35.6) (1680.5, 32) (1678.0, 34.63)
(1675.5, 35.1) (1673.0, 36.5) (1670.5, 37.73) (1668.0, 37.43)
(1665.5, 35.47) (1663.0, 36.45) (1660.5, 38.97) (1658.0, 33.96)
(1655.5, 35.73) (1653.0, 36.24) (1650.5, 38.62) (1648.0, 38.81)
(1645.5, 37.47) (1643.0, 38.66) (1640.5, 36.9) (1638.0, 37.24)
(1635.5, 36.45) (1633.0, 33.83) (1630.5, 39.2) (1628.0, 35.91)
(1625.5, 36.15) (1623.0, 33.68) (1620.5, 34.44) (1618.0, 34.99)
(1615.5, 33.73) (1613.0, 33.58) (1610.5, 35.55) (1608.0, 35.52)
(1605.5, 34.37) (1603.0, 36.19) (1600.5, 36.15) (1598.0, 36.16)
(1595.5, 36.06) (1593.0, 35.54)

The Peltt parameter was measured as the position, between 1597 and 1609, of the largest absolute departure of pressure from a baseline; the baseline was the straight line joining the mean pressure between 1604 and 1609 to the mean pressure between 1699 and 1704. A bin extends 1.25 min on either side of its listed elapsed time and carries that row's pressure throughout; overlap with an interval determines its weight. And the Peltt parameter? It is 1603.0 min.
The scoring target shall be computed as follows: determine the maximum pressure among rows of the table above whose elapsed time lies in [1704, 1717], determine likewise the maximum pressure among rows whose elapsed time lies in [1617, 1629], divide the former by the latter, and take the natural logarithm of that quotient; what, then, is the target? 0.07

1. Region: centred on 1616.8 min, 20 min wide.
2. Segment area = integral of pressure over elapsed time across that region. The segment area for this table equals 694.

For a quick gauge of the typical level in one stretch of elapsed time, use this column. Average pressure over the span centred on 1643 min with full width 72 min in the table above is 36.2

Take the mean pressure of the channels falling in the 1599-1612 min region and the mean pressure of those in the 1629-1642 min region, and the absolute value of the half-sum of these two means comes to 36.1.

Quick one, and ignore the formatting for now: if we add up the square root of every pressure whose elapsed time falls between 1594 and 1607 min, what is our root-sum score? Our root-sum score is 29.9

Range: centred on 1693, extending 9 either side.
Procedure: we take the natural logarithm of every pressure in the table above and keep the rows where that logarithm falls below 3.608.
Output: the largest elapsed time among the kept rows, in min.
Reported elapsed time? 1700.5 min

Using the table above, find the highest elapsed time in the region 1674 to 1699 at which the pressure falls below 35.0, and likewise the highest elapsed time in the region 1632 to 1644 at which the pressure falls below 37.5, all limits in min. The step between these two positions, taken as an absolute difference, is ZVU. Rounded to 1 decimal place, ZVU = 55.0 min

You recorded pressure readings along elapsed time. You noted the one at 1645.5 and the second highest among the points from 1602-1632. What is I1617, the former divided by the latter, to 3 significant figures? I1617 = 1.04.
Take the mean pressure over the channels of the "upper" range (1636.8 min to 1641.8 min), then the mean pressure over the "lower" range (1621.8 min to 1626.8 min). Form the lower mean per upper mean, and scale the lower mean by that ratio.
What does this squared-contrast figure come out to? 33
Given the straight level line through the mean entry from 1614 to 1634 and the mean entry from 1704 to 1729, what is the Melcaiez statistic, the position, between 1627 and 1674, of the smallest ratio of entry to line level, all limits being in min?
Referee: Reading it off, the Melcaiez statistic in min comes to 1658.0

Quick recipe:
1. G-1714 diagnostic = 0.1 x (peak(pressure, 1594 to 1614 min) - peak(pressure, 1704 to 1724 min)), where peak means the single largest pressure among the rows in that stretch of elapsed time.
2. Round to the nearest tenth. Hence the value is -0.4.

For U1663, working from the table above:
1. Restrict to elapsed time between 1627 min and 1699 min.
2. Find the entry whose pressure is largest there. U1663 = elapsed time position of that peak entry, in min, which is 1630.5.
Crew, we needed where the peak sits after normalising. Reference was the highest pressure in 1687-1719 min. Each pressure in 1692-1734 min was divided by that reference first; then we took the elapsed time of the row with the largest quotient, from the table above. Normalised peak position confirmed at 1728.0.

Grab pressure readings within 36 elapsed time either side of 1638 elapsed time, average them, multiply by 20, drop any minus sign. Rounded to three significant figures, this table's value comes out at 724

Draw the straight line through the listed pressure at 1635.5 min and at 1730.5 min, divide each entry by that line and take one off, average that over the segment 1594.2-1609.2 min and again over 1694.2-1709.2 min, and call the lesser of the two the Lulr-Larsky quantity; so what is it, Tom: -0.14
